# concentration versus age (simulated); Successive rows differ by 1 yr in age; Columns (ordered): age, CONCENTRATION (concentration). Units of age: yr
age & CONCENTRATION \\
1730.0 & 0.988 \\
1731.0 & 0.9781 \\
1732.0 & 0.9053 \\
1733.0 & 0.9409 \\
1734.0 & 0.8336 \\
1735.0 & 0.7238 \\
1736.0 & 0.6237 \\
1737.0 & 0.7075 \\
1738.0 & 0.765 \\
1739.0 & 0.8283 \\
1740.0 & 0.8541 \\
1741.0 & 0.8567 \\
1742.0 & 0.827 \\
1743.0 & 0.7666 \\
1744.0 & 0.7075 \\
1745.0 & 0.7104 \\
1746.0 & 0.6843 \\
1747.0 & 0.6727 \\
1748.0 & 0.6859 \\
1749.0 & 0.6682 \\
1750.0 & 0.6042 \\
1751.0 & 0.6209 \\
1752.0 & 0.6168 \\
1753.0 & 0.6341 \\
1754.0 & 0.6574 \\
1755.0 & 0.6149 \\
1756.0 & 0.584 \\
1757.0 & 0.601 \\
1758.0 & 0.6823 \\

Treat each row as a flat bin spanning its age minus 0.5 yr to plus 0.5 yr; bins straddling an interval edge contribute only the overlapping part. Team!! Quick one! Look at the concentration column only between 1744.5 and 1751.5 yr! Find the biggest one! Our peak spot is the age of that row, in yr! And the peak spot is 1745.0 yr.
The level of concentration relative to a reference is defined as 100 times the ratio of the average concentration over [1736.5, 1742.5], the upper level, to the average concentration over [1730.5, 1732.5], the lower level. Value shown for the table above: 86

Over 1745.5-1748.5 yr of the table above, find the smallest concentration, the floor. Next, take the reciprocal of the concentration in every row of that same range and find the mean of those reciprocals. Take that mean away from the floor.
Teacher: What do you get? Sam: -0.80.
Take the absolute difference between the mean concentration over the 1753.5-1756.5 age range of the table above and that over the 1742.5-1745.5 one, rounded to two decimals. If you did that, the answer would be 0.11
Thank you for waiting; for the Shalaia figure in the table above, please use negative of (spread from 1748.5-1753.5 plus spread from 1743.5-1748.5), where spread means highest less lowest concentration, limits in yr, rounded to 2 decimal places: -0.10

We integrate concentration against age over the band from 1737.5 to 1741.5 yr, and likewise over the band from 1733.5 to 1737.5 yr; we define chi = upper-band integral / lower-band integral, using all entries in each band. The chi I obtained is 1.14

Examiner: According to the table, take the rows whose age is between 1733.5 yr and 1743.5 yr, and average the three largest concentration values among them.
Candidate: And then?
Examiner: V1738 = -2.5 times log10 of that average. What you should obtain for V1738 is 0.18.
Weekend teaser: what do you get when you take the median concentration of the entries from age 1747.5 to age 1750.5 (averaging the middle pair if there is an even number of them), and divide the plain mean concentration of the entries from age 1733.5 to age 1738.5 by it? 1.09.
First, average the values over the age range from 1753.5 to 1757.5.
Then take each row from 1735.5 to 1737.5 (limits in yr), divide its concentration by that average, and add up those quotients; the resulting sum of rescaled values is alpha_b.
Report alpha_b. 2.2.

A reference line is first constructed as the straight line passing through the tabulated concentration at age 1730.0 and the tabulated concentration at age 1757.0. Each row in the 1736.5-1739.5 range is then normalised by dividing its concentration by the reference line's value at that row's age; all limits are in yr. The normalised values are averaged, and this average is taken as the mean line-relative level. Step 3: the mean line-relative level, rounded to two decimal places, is 0.88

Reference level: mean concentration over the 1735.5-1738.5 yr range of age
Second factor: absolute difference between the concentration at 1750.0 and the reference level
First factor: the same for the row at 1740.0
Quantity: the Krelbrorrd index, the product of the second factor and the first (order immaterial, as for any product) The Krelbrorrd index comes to 0.015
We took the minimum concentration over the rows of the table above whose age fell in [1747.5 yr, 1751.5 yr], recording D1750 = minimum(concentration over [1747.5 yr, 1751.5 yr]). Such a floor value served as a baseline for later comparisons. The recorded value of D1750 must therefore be 0.6042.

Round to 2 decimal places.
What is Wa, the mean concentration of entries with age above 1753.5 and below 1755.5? 0.64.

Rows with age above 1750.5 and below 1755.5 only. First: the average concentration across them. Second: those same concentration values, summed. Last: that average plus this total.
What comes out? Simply 3.8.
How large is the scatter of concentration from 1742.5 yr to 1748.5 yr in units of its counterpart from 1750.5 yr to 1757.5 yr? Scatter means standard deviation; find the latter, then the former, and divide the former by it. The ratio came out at 1.4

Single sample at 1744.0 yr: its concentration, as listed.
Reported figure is 0.7075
